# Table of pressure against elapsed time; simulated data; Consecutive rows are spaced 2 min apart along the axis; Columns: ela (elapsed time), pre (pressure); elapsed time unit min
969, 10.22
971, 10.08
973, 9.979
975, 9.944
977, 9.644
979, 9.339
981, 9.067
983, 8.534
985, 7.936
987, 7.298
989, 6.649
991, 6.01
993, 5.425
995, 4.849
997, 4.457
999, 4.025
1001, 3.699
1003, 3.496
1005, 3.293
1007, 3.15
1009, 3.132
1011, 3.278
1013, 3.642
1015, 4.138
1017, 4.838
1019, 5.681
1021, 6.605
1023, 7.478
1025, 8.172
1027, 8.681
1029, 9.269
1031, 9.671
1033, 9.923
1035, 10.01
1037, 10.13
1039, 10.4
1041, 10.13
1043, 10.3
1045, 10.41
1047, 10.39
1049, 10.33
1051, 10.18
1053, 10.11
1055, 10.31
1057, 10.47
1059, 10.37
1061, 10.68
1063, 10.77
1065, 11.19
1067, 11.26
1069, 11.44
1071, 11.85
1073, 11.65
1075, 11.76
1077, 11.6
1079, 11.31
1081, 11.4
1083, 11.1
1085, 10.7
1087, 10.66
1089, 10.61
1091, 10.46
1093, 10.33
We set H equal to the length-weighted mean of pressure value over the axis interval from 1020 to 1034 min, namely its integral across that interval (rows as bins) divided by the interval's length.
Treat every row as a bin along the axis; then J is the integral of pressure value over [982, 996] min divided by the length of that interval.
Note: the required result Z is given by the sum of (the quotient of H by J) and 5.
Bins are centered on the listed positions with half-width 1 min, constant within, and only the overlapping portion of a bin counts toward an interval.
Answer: 6.3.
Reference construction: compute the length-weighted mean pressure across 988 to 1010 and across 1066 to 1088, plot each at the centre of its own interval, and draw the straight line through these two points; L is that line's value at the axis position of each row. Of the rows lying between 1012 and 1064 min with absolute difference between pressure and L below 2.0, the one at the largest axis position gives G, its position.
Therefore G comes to 1063 min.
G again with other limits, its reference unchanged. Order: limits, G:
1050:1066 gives 1065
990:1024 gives 1023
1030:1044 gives 1043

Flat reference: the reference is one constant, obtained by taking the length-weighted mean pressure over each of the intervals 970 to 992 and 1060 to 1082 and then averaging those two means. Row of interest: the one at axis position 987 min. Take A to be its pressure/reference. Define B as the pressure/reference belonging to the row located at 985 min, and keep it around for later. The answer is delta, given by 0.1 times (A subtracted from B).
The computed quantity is 0.006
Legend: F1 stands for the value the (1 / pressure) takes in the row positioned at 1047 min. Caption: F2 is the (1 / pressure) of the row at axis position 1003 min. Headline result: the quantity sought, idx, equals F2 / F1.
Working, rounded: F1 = 0.096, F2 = 0.286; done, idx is 2.97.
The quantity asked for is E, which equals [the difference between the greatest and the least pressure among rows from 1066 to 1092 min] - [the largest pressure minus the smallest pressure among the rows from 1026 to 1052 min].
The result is 0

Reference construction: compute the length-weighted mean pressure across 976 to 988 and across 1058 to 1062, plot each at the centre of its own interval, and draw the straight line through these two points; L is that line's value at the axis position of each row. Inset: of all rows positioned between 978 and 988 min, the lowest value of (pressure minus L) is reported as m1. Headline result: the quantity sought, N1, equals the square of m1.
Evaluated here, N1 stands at 2.1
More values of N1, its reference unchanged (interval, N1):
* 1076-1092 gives 0.7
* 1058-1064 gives 0.0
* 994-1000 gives 25.2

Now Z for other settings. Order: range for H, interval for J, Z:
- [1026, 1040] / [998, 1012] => 7.8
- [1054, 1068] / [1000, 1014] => 8.2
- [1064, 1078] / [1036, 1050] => 6.1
